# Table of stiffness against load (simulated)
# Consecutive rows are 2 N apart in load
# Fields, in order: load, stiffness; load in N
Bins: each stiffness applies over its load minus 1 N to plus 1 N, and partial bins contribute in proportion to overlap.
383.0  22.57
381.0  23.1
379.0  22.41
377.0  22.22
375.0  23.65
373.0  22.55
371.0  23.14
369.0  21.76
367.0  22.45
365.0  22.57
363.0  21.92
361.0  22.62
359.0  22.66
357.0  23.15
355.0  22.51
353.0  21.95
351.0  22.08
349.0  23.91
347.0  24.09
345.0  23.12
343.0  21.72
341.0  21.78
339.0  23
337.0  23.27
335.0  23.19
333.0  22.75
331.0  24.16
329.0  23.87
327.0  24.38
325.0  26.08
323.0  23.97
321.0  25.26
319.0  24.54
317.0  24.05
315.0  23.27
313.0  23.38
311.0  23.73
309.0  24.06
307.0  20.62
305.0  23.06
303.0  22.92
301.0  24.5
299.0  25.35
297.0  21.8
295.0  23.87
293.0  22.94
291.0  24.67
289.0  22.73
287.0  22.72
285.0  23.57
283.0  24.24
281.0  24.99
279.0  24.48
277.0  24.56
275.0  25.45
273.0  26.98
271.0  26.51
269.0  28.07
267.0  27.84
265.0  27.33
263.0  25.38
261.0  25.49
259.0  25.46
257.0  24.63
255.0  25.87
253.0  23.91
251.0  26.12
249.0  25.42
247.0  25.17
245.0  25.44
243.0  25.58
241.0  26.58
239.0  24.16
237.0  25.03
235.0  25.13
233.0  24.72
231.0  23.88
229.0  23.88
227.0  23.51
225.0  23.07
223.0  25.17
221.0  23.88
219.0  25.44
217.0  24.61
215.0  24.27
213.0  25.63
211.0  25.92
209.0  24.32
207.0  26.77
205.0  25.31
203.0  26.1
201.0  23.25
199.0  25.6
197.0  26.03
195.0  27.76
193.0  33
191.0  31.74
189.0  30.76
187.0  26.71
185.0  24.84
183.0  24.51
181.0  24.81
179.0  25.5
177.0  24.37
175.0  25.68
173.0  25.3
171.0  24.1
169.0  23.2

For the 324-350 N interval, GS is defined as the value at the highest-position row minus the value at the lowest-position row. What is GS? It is -2.2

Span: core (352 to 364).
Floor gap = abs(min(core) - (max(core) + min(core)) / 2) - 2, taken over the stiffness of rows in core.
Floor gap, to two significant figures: -1.4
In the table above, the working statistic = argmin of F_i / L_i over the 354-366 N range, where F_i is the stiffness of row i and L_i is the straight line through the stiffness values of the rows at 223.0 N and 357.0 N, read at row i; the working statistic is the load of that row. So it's 363.0 N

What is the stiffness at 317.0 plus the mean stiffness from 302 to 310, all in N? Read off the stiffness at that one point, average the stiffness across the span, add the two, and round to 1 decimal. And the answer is 46.7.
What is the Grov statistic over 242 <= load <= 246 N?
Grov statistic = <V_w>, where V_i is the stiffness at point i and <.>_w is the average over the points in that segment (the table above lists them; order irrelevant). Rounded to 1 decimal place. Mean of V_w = 25.5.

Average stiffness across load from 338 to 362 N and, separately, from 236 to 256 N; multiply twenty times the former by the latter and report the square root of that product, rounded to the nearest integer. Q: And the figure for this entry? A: 107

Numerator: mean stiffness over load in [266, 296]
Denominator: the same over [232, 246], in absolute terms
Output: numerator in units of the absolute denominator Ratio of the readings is 0.99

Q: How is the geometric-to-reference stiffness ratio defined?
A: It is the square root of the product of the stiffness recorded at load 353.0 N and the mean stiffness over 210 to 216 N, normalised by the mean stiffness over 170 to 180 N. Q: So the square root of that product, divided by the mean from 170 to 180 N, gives 0.94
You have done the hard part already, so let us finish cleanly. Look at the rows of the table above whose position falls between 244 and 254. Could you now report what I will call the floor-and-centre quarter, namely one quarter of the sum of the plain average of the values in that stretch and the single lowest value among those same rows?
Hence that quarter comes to 12.3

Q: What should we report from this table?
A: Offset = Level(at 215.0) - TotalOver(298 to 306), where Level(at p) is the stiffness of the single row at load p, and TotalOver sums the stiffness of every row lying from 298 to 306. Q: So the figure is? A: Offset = -72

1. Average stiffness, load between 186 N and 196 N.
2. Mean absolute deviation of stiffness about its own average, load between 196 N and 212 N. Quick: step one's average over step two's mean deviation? 36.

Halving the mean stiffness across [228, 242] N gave 12.4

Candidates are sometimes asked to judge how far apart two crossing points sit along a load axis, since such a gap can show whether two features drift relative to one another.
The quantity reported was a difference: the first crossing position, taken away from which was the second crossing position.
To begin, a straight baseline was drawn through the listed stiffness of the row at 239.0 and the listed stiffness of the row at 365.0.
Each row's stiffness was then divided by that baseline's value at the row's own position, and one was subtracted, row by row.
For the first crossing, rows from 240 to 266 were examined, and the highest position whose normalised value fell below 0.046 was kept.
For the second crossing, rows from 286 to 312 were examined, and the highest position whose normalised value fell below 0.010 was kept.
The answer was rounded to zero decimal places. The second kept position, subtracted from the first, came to -50 N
